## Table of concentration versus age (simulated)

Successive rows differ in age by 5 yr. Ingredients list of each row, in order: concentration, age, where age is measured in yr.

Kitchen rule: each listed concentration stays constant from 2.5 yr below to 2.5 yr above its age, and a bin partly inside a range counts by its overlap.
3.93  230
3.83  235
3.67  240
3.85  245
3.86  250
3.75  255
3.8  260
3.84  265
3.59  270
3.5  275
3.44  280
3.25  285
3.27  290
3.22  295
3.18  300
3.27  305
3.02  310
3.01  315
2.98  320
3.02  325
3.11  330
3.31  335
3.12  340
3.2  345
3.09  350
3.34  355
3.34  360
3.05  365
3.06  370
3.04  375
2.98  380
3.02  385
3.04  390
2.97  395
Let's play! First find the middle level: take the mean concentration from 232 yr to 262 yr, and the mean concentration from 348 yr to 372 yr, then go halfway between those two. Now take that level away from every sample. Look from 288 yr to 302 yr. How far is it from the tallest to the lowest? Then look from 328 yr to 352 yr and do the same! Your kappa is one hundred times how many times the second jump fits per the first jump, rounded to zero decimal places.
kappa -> 244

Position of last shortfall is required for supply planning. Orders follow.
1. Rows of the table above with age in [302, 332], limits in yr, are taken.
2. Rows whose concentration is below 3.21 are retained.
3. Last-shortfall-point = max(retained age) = 330 yr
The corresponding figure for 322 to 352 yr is 350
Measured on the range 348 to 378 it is 375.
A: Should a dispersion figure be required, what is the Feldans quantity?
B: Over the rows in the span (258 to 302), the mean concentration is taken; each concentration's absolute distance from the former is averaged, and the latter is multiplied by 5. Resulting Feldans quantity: 1.01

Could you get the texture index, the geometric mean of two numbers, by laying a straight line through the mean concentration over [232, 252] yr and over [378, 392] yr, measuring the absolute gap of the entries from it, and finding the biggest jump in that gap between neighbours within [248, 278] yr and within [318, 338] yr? 0.14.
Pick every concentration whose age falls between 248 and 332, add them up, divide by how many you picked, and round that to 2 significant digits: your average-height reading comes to 3.4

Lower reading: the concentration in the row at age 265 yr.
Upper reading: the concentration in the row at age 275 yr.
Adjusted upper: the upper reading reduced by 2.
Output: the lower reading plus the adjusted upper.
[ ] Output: 5.34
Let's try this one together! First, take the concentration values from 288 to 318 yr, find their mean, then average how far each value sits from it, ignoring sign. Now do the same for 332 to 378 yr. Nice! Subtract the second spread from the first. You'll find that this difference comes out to -0.014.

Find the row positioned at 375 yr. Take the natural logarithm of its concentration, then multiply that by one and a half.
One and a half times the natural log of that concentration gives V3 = 1.67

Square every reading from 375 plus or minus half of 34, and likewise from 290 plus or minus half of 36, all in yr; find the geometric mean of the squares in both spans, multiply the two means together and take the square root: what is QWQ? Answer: 10.2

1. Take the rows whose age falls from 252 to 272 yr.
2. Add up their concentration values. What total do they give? 15.0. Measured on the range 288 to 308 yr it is 12.9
